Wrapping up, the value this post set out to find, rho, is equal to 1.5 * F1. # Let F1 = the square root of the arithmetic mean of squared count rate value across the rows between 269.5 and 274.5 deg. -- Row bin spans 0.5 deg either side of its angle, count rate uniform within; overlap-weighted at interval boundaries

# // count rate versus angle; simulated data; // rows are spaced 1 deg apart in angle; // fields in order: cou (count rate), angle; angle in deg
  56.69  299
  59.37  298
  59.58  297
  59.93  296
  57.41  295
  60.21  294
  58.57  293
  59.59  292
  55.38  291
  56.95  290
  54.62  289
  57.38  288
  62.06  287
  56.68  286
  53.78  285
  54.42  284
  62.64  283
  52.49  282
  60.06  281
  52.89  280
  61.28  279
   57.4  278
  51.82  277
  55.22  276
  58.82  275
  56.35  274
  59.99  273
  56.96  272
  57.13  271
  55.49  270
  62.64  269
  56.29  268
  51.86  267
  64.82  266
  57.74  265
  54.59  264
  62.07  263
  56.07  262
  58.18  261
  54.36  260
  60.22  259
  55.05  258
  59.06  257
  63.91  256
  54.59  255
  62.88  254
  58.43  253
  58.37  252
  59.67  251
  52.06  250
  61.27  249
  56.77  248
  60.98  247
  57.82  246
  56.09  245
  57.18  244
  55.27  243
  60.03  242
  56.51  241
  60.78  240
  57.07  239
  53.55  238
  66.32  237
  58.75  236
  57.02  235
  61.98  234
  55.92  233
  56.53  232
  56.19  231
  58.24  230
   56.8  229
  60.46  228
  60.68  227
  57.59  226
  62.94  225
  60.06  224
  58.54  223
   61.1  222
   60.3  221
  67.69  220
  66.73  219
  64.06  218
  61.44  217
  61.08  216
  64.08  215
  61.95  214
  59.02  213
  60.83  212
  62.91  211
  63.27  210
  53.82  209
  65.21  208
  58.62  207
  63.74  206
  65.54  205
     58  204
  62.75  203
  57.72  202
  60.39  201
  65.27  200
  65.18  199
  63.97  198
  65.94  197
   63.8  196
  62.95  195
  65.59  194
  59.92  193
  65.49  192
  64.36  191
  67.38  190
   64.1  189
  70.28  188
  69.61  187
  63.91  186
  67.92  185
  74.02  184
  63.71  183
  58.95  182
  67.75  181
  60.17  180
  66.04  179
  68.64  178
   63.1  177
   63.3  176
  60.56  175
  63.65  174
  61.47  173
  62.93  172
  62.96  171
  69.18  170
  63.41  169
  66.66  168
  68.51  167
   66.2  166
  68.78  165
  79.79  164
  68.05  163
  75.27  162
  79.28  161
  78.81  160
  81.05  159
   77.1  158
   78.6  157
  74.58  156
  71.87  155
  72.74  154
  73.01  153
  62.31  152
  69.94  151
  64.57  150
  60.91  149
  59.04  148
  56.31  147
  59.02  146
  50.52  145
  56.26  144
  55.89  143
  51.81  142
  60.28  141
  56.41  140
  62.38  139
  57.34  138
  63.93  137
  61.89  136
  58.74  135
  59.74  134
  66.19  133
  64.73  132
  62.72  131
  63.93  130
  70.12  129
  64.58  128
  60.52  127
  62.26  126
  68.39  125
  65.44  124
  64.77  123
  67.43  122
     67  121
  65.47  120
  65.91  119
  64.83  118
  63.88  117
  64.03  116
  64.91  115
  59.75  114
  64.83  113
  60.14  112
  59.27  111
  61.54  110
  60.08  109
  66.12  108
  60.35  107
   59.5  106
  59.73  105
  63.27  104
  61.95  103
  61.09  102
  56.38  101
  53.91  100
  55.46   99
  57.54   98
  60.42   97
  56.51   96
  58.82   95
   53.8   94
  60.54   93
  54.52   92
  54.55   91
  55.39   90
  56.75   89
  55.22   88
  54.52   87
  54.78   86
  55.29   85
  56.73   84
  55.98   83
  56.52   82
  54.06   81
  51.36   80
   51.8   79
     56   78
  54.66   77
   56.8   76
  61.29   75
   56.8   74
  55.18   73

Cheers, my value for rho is 85.8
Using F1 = 57.2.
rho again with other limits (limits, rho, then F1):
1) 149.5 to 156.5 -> 105.0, 70.0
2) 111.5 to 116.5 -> 94.2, 62.8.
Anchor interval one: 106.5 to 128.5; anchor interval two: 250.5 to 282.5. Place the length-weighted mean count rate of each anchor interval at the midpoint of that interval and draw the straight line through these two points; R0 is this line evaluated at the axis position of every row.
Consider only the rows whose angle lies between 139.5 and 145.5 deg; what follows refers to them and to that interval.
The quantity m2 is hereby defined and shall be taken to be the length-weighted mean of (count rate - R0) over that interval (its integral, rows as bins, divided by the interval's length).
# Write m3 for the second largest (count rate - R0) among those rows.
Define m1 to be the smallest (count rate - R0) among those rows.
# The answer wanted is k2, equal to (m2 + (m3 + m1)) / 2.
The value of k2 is -13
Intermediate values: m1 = -12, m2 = -8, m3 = -6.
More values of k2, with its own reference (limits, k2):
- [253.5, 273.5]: 0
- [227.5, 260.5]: 0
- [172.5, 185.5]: 4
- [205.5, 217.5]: 0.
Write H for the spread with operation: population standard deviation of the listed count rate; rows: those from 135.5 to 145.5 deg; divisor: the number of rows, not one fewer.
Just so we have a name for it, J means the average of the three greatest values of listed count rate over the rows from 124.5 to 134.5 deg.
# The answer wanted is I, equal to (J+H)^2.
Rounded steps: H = 4.22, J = 68.2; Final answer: 5250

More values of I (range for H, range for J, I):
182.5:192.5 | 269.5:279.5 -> 4005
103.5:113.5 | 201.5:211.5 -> 4506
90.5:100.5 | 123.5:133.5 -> 4998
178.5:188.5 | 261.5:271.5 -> 4569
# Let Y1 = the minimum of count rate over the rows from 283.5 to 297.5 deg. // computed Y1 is 53.78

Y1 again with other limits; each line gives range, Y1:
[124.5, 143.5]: 51.81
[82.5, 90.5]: 54.52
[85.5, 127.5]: 53.8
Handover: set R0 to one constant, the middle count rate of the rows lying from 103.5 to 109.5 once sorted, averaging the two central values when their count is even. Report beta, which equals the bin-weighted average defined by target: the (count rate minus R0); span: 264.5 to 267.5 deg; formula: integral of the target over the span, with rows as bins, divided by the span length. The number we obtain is -2.1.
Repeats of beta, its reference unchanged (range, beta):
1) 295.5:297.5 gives -0.5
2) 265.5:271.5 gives -2.2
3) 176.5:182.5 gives 3.9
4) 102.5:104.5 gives 2.4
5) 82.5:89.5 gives -4.6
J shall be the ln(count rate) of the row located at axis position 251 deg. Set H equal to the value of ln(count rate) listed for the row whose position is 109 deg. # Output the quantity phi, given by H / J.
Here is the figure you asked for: 1.00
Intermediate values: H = 4.10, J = 4.09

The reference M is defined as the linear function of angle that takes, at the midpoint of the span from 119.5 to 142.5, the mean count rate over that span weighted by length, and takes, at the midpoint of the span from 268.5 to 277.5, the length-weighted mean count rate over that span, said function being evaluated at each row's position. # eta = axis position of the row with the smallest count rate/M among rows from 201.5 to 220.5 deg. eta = 209 deg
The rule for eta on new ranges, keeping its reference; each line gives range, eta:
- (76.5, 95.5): 80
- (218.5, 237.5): 233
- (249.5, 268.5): 250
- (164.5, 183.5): 182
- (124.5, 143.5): 142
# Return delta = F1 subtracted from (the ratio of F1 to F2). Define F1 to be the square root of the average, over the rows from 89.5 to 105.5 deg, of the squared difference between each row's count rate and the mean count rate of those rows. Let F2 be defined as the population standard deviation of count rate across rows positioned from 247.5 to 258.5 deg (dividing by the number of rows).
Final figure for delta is -2.1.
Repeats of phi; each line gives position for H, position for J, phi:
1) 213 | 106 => 1.00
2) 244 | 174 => 0.97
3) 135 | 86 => 1.02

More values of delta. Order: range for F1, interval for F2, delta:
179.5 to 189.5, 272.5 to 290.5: -3.1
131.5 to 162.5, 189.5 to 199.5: -4.2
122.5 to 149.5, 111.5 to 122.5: -2.6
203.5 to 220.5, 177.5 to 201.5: -2.4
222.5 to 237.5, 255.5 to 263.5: -1.9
